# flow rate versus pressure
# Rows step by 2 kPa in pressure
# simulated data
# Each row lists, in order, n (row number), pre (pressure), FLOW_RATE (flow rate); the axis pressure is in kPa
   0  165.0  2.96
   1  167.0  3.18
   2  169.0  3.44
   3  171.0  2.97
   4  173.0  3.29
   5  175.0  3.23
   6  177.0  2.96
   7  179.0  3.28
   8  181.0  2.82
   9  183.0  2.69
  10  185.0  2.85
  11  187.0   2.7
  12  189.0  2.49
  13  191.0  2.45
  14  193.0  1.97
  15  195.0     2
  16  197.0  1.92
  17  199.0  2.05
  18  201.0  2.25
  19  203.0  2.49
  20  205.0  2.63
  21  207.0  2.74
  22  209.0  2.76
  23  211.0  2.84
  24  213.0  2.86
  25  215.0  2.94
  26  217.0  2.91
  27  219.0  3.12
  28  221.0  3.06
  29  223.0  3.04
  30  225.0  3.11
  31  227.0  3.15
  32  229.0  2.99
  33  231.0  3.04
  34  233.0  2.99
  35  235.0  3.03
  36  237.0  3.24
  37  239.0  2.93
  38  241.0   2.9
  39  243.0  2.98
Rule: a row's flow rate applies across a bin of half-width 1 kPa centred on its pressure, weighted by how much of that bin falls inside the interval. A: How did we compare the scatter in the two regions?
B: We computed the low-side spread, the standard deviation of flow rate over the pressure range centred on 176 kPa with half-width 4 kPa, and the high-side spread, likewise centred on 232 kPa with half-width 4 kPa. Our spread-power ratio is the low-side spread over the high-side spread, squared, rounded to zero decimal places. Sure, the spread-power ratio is 35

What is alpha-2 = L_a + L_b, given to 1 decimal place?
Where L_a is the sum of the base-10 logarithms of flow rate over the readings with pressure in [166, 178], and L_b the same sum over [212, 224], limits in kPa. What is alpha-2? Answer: 5.9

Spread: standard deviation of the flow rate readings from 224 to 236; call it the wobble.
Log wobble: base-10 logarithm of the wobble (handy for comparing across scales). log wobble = -1.2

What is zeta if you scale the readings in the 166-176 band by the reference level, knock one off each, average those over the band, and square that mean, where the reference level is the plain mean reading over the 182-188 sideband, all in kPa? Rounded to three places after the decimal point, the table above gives 0.030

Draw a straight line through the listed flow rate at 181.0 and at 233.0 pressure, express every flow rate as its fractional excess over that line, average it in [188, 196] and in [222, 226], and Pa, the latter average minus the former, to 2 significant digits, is 0.26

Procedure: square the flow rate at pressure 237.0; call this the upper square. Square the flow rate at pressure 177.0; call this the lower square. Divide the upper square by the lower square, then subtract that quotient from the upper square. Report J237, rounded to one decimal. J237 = 9.3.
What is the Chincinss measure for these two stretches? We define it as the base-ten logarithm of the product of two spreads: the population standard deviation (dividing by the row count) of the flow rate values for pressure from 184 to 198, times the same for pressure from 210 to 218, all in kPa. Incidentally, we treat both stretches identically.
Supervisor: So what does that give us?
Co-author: -1.86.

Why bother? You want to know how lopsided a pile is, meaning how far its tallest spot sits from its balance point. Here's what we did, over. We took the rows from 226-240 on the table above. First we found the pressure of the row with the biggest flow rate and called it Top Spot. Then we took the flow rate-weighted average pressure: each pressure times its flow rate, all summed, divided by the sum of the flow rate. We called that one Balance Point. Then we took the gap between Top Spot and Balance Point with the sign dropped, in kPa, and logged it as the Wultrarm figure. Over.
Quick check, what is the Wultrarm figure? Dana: 4.0 kPa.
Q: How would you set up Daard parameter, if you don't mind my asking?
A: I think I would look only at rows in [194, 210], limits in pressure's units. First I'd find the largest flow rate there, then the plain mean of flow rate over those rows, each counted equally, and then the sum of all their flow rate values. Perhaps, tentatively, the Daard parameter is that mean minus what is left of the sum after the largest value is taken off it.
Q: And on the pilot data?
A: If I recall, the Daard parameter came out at -13.7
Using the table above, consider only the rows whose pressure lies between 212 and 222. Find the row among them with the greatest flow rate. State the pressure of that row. 219.0 kPa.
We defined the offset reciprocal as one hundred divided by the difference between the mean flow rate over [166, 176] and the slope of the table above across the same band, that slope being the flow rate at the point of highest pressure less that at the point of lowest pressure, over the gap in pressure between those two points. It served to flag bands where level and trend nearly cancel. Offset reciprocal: 31.1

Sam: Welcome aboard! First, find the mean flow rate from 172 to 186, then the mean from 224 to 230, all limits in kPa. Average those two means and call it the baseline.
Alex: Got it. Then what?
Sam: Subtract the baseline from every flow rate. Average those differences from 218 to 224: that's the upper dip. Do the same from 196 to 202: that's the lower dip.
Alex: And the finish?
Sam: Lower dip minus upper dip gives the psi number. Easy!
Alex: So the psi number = -1.0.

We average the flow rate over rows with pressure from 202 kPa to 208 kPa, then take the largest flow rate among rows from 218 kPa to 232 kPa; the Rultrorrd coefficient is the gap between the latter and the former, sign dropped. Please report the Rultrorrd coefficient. 0.53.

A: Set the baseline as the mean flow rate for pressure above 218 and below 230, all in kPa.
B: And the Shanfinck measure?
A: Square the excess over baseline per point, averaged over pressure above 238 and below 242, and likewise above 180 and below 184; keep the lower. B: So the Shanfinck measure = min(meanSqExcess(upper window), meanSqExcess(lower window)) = 0.027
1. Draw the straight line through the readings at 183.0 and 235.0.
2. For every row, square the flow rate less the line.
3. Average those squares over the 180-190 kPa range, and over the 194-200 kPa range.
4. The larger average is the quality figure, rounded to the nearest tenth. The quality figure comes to 0.6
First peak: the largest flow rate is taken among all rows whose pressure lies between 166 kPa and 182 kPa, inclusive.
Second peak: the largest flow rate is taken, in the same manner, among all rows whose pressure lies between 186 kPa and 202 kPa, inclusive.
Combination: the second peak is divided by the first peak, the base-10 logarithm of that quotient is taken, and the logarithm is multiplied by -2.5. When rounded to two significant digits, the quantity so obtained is 0.26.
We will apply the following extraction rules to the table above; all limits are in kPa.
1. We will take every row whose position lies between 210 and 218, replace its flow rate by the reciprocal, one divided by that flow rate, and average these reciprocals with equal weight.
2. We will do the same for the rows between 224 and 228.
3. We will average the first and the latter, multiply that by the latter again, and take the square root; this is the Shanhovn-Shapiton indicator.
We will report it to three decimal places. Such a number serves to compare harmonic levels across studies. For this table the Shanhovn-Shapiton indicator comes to 0.326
